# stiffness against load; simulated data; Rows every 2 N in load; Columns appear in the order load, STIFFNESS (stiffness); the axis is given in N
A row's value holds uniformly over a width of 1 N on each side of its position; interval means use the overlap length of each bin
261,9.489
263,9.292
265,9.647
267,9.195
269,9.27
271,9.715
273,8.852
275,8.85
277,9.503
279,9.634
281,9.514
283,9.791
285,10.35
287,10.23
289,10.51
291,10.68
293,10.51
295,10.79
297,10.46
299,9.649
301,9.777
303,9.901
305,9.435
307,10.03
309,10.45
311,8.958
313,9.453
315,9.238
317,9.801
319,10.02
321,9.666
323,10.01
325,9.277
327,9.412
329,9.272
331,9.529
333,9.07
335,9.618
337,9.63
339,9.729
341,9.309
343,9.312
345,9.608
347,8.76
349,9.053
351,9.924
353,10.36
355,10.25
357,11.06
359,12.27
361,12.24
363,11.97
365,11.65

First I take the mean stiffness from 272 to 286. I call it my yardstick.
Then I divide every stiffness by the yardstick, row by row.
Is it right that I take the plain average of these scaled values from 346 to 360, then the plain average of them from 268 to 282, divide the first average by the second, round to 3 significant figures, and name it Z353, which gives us 1.10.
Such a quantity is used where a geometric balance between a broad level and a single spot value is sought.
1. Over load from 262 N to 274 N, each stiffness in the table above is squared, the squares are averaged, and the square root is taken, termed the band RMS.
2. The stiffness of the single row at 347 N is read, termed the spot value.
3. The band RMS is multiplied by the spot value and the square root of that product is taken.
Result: 9.0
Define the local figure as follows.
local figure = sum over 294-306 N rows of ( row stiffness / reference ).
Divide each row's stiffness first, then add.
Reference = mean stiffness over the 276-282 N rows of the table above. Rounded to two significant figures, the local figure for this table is 6.3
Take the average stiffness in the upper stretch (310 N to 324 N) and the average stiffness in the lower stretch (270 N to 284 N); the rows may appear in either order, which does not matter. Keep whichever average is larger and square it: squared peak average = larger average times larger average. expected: 92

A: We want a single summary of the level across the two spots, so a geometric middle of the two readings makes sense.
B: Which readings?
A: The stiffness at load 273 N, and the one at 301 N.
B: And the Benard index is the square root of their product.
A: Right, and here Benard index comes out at 9.3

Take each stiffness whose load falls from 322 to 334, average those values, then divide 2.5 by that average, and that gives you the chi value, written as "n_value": 0.265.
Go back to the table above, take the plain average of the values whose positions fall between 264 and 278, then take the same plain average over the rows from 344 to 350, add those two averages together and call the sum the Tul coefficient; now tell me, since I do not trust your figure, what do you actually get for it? 18.4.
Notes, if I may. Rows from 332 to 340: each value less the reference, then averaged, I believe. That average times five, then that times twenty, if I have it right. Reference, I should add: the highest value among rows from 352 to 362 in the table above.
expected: -276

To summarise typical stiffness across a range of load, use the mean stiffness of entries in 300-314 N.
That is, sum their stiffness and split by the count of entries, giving 9.7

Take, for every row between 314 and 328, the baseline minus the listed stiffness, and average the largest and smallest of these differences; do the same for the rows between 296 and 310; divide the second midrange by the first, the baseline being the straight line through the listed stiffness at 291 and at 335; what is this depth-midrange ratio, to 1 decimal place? 0.9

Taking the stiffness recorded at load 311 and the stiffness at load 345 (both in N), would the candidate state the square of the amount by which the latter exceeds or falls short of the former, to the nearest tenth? 0.4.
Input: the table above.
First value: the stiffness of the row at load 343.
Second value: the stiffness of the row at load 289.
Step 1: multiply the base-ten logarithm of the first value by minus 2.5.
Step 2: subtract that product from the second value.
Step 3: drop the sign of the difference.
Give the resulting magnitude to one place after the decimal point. 12.9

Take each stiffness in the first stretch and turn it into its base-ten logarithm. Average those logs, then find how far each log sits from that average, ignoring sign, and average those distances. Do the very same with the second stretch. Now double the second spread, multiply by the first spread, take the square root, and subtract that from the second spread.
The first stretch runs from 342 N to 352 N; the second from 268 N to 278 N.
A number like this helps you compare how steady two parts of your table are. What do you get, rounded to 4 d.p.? -0.0071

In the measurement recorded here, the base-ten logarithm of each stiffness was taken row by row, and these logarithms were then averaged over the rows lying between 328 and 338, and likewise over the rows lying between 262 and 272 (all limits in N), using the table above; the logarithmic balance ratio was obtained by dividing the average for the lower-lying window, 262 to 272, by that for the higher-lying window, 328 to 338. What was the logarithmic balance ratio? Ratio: 1.00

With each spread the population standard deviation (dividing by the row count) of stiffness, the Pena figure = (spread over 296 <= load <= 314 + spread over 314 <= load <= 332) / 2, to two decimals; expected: 0.38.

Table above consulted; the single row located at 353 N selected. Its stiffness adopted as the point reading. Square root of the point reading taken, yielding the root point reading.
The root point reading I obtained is 3.22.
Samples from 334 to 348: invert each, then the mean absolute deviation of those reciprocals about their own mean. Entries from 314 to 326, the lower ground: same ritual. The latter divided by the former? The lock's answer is 1.0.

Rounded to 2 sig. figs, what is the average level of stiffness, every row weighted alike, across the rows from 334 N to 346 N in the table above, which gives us 9.5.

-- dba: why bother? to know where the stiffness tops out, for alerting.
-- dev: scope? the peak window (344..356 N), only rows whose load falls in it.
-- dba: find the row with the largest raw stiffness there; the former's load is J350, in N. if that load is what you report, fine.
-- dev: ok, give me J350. 353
